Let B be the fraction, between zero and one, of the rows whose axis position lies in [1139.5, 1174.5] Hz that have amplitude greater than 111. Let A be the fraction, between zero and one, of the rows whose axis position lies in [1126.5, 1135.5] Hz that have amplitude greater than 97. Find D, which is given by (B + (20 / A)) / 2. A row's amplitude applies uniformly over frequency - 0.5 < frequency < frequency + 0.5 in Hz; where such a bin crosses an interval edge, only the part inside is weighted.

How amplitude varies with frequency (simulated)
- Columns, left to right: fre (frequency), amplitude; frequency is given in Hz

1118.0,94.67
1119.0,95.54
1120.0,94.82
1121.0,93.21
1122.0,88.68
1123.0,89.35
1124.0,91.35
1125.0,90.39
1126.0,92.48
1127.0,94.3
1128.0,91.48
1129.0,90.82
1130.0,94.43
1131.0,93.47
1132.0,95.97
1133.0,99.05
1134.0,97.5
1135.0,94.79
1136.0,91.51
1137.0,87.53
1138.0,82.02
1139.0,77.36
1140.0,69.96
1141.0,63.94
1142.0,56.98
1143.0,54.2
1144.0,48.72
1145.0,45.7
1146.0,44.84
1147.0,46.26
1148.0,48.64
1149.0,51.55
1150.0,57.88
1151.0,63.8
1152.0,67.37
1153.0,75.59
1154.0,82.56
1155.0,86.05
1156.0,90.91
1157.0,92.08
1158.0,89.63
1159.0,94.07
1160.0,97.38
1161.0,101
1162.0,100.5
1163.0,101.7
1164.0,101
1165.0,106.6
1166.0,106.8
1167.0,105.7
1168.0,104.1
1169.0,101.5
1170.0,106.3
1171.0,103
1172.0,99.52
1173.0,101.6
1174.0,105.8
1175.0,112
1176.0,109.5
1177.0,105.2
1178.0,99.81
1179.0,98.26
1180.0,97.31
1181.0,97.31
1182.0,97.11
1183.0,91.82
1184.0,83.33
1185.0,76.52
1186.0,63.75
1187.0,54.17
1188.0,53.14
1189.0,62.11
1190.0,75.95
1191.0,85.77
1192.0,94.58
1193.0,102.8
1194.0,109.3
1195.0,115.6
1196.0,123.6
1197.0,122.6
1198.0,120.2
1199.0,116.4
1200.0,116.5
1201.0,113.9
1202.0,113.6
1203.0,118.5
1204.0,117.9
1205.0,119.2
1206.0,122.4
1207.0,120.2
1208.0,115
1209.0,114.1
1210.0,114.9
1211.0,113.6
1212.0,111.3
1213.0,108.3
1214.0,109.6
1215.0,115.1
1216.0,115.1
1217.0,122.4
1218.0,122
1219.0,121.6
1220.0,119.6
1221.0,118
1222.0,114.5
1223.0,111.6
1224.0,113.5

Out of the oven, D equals 45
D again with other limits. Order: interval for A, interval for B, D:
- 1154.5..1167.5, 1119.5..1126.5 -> 16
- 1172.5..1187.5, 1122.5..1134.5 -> 15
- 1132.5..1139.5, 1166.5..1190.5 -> 35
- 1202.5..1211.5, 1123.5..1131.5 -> 10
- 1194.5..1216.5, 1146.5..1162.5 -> 10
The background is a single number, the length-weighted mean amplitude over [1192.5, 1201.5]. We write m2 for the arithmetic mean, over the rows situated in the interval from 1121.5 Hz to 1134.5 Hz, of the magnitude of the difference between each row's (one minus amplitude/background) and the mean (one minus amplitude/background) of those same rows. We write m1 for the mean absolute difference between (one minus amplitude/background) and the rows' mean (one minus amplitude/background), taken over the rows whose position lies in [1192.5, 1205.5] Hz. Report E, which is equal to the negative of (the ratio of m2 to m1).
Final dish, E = -0.65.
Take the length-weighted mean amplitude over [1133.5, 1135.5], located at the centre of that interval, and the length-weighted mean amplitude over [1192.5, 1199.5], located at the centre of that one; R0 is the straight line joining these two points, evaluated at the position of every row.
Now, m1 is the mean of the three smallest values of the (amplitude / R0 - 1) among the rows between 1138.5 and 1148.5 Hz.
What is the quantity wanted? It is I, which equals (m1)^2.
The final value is 0.295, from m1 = -0.54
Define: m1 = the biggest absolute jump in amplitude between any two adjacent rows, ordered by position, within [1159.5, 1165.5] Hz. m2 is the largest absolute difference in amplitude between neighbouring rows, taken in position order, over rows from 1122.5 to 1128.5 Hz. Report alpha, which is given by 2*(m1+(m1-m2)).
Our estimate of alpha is 17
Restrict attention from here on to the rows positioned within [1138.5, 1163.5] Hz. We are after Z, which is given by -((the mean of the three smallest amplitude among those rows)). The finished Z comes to -46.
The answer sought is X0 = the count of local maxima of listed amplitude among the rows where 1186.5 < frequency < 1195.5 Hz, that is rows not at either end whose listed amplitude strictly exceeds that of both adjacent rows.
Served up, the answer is 0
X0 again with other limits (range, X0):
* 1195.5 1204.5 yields 2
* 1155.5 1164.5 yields 3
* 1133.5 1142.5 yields 0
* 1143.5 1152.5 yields 0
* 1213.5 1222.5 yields 1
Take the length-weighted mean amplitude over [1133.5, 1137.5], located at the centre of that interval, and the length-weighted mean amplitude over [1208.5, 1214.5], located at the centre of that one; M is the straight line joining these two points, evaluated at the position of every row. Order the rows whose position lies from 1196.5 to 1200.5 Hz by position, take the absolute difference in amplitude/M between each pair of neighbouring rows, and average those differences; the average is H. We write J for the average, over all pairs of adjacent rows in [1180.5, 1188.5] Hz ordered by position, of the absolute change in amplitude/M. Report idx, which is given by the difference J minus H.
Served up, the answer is 0.040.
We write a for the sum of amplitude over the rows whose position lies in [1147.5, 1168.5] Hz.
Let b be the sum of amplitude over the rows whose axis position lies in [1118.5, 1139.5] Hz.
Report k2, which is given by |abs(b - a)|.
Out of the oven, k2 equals 101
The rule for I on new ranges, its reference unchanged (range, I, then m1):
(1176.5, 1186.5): 0.113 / -0.34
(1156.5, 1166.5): 0.013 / -0.11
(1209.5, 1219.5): 0.009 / -0.09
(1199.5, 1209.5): 0.002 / -0.04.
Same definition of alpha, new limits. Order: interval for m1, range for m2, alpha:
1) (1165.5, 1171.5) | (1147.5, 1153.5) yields 3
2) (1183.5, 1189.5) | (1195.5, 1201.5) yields 43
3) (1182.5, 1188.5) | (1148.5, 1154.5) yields 35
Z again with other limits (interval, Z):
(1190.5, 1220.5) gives -94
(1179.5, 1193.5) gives -56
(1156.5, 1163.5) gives -92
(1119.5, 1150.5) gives -46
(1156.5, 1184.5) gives -88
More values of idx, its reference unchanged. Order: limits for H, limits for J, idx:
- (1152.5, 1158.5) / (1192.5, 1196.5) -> 0.024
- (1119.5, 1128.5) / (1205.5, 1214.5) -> -0.003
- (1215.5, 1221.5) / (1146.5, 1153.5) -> 0.027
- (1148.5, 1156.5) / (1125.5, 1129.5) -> -0.036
